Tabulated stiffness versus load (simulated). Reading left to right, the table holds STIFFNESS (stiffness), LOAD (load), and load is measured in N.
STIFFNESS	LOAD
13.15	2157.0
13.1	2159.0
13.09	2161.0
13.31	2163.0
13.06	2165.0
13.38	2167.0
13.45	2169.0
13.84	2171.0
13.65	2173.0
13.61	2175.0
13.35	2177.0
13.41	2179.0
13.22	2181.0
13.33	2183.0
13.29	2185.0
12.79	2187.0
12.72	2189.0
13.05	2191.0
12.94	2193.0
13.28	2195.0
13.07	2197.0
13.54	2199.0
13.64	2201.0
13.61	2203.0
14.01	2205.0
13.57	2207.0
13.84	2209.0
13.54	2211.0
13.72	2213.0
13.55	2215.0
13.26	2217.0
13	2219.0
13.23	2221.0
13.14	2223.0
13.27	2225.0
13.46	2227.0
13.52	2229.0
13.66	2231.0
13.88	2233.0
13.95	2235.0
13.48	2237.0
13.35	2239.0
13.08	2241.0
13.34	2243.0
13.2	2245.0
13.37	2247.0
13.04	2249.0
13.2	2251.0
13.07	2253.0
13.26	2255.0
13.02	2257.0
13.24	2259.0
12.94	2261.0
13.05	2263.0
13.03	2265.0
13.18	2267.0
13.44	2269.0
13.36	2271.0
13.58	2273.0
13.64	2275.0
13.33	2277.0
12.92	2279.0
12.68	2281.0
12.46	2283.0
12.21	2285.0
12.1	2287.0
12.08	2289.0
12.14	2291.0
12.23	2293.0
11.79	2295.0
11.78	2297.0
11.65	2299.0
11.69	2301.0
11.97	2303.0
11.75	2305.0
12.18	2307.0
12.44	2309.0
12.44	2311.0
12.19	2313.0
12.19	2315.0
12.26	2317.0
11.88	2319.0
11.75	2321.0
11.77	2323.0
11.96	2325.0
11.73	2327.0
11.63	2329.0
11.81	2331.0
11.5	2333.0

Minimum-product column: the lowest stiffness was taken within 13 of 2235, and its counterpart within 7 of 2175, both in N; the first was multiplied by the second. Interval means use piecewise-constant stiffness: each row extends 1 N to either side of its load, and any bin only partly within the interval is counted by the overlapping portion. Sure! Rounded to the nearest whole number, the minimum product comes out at 173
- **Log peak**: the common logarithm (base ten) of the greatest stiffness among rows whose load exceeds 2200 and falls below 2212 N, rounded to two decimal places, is 1.15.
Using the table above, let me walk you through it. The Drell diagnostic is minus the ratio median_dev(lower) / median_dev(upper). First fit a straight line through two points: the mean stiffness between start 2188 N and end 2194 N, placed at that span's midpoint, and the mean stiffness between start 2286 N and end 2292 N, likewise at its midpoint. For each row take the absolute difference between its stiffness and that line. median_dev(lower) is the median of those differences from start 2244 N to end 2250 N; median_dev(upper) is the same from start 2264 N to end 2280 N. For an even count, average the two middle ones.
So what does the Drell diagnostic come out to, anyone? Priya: -0.66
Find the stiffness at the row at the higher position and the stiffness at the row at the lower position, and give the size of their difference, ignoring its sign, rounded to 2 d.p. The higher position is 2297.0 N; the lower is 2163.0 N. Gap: 1.53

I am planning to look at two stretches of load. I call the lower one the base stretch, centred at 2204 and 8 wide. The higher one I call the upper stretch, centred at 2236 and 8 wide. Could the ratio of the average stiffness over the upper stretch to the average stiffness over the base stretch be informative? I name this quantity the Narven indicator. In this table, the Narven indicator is 1.00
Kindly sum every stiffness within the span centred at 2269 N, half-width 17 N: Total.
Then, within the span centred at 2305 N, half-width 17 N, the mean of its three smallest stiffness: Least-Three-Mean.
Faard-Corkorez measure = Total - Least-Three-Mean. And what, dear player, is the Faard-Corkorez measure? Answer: 211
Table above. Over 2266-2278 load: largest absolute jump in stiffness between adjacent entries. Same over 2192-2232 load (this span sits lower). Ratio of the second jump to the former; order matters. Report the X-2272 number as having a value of 1.5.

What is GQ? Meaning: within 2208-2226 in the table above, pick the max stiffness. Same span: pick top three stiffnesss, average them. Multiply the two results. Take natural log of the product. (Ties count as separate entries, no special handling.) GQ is 5.25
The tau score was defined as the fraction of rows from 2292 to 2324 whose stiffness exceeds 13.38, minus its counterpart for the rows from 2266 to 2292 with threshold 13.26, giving -0.38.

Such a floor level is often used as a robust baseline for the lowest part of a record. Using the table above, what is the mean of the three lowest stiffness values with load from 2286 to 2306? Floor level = 11.7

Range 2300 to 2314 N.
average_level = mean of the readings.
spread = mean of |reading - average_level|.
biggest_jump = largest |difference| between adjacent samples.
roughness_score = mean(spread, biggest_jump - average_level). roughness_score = -5.71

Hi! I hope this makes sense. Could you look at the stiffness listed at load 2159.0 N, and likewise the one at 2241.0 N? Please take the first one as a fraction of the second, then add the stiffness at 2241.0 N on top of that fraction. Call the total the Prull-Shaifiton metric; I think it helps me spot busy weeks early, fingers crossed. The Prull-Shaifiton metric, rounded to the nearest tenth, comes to 14.1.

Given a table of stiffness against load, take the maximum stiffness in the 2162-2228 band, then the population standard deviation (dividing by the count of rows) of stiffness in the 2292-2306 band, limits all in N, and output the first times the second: 2.6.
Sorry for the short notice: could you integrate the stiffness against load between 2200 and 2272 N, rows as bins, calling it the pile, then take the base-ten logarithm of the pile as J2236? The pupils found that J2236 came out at 2.98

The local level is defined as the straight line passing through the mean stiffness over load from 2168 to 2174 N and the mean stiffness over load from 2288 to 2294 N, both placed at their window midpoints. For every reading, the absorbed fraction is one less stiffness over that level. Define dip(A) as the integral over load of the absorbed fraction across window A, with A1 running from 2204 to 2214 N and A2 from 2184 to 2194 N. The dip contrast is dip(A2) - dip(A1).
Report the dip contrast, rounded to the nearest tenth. 0.8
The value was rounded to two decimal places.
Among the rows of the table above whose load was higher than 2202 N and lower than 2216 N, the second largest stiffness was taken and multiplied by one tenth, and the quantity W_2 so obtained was 1.38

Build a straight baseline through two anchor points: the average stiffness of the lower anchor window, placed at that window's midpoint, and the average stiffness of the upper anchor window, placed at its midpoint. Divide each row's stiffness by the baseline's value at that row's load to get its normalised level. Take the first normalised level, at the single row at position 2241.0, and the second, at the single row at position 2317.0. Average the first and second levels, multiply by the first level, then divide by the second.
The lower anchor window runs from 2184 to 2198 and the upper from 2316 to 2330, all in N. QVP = 1.05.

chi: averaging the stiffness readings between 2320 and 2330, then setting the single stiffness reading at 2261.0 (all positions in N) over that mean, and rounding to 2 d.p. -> 1.10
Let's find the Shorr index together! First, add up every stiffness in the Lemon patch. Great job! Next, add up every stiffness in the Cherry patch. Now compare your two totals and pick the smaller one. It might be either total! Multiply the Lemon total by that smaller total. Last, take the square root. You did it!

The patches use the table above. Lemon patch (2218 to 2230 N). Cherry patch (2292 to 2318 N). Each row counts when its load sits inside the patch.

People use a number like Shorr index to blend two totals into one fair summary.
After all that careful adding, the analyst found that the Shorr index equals 80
